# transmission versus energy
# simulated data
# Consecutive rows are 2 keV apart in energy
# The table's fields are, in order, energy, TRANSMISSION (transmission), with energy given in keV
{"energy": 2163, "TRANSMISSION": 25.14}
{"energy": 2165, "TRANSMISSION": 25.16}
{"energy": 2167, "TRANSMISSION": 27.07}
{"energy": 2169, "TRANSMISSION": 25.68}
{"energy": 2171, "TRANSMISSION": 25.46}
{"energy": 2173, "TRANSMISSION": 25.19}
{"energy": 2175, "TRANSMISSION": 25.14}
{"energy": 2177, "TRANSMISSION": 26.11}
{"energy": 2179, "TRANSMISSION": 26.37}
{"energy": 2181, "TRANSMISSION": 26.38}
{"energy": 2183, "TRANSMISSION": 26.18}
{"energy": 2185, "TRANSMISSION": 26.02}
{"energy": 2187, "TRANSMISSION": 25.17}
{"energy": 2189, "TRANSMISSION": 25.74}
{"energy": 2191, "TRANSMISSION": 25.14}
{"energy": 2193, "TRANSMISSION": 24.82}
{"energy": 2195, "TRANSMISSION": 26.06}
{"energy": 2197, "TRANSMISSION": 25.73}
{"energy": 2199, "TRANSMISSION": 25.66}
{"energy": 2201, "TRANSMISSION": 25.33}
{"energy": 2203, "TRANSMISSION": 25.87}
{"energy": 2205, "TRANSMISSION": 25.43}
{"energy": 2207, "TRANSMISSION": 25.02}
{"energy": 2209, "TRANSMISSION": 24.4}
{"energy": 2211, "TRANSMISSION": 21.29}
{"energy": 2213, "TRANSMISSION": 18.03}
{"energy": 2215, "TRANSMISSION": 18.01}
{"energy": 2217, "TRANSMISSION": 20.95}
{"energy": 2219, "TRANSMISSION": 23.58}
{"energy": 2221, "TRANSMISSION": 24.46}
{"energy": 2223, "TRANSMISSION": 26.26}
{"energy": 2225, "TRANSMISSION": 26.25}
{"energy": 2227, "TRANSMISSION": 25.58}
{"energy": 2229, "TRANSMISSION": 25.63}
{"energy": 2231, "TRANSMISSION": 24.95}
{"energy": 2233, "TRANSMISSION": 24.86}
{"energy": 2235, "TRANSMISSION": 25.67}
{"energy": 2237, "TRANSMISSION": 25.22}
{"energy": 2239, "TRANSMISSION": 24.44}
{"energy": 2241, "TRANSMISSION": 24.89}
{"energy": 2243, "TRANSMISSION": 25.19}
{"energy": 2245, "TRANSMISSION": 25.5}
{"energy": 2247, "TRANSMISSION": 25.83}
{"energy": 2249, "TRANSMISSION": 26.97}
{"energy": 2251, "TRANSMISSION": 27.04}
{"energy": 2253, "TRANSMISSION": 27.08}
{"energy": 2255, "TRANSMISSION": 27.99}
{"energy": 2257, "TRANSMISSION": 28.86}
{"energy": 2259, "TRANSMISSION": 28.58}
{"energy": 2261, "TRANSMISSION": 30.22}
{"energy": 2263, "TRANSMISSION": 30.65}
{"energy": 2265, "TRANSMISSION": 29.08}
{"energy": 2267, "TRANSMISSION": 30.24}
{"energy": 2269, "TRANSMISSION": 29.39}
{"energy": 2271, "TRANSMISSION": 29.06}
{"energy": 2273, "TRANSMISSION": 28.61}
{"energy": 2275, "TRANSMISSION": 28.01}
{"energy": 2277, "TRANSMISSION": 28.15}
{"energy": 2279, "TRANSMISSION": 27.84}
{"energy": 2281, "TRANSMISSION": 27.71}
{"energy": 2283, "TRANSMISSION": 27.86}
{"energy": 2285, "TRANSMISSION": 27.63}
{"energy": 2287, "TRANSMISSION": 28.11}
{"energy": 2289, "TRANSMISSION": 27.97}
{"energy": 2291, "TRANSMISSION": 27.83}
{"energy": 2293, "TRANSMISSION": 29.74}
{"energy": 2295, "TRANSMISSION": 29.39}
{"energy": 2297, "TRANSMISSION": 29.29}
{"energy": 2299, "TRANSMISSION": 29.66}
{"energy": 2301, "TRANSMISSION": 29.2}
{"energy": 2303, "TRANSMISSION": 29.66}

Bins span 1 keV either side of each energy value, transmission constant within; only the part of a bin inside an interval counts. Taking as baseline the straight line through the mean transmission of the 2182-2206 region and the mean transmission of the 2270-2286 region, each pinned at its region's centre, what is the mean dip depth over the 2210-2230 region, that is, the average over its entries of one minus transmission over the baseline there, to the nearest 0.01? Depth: 0.13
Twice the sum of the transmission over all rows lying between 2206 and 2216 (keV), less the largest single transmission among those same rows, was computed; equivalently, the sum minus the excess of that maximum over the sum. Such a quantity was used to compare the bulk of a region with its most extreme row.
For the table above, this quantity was 188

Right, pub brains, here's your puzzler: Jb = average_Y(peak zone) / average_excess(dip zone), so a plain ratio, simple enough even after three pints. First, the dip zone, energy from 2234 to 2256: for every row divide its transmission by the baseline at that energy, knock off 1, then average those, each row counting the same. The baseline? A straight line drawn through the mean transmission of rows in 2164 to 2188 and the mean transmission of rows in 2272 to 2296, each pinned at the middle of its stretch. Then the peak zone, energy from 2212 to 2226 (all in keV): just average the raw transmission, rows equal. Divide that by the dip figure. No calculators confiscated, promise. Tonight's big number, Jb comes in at -444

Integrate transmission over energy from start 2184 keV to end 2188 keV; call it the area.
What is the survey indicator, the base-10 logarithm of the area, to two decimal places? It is 2.01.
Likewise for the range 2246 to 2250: 2.02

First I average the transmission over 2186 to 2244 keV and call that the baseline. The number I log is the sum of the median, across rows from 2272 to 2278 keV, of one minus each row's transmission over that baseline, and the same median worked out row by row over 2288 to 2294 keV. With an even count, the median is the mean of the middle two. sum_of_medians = -0.29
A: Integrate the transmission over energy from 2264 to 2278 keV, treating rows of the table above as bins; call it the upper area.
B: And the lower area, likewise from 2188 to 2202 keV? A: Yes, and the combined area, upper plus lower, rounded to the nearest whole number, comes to 762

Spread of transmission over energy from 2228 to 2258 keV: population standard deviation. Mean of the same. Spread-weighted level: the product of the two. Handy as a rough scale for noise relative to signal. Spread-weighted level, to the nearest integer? 32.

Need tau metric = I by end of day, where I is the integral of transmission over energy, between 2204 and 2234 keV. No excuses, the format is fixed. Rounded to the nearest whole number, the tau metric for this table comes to 709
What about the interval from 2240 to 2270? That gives 835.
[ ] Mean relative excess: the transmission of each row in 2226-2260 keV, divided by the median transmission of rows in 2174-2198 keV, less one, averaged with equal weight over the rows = 0.010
